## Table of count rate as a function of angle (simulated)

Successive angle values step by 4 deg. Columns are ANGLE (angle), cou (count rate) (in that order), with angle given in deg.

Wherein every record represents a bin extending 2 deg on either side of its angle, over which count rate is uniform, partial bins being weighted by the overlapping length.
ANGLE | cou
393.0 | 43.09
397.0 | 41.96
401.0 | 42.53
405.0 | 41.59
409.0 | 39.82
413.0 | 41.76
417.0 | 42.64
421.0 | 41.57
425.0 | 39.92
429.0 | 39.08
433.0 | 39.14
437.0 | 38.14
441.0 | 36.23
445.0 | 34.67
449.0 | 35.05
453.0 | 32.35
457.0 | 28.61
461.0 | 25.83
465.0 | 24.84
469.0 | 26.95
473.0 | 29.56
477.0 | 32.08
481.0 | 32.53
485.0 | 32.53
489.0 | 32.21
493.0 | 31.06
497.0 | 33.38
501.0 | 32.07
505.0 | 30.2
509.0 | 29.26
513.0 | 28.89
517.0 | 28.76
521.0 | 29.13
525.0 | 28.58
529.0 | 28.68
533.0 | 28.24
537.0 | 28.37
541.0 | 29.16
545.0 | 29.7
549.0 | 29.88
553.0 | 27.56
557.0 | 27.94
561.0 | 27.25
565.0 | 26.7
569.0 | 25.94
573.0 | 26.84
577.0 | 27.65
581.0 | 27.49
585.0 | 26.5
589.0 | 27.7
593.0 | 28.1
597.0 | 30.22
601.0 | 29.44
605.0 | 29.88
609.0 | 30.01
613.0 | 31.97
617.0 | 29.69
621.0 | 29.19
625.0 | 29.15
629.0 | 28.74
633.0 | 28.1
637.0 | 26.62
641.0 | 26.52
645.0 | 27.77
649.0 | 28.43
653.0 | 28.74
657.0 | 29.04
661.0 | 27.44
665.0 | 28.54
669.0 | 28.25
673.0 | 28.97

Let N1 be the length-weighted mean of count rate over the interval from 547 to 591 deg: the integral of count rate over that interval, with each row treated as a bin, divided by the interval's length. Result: 27.4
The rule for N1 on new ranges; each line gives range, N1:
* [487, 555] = 29.7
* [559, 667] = 28.3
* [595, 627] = 29.9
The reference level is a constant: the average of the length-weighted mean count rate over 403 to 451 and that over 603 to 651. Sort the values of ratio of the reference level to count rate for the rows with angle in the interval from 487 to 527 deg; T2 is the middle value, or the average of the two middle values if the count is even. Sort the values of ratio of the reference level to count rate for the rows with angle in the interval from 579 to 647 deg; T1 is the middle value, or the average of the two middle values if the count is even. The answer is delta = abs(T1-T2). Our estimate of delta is 0.04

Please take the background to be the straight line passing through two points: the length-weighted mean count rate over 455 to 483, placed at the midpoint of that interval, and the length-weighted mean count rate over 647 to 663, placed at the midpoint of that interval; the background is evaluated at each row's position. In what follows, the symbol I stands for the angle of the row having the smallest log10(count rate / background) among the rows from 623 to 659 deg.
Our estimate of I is 641.0 deg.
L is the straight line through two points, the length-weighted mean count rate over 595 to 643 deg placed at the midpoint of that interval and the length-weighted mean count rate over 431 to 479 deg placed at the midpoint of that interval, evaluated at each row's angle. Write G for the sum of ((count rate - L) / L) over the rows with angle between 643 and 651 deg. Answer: -0.038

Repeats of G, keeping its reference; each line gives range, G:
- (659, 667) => -0.027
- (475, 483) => 0.048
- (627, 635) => -0.035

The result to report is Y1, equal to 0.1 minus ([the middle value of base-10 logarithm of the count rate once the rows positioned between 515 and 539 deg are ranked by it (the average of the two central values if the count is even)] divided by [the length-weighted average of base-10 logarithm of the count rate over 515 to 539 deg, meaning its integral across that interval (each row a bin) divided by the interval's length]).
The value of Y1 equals -0.900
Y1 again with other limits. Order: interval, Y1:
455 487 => -0.901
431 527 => -0.904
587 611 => -0.905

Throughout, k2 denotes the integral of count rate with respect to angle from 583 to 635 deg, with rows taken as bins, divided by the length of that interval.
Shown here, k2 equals 29.1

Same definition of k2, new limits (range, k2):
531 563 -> 28.5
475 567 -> 29.7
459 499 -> 30.1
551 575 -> 27.0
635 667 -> 27.9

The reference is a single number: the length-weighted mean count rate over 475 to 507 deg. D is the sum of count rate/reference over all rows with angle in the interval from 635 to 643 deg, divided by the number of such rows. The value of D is 0.83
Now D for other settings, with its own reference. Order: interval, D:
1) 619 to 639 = 0.89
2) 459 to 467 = 0.79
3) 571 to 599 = 0.87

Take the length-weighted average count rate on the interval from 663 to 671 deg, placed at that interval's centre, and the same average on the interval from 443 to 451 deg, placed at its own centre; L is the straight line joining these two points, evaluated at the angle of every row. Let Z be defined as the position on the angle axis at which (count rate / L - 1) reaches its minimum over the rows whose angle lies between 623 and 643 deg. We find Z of 637.0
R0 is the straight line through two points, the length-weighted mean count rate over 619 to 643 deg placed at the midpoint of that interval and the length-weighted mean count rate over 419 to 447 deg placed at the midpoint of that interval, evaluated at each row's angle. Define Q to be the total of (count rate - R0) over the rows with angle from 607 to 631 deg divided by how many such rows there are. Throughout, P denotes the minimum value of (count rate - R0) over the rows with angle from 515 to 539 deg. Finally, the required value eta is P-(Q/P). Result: -5.0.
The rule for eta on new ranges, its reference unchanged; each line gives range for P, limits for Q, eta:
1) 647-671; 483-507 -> 4.4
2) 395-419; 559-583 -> 24.4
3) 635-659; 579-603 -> -2.8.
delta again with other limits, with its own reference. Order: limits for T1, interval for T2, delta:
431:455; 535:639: 0.25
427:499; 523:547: 0.14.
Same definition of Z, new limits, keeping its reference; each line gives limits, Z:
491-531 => 517.0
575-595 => 585.0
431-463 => 461.0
